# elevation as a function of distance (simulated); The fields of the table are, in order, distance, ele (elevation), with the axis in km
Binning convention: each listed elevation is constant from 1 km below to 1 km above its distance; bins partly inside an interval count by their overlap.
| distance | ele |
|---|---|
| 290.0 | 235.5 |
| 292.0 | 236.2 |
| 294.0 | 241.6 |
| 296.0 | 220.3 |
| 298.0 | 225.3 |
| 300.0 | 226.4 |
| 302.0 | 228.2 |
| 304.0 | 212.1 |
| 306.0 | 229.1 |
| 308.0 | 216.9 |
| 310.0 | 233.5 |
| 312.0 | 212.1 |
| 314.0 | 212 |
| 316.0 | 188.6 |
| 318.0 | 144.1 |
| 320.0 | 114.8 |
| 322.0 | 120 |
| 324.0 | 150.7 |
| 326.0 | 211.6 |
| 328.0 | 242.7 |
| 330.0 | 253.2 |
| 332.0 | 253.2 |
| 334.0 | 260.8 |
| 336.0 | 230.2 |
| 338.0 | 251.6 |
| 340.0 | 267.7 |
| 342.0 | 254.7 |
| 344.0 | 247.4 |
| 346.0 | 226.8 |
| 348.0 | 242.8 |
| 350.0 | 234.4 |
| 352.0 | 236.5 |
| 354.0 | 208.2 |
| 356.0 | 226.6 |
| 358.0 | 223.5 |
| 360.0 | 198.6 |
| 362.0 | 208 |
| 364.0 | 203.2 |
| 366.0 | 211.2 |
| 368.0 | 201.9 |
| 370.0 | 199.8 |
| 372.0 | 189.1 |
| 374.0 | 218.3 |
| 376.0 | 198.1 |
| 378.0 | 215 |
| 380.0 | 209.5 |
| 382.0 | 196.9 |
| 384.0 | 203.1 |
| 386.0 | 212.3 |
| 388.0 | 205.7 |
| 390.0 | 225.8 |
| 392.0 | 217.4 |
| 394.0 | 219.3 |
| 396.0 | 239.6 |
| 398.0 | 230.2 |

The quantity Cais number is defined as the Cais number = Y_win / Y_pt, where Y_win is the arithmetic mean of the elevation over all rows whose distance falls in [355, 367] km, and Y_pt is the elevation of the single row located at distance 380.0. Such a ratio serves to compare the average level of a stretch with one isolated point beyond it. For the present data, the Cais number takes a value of 1.01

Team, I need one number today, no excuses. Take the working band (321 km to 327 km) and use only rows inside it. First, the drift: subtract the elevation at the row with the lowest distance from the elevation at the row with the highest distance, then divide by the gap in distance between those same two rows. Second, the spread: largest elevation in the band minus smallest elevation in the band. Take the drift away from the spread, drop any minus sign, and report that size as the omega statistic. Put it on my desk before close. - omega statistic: 69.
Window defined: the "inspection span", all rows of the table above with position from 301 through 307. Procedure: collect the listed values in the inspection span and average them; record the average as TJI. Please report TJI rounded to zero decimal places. 223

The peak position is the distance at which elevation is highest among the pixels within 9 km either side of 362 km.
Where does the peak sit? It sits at 356.0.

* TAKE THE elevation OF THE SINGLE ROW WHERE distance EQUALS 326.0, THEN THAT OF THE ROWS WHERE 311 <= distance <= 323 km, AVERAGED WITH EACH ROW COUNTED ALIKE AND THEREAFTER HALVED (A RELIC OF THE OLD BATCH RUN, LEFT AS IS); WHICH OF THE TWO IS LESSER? 83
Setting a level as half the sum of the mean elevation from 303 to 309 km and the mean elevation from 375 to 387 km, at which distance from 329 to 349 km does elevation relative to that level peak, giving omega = 340.0 km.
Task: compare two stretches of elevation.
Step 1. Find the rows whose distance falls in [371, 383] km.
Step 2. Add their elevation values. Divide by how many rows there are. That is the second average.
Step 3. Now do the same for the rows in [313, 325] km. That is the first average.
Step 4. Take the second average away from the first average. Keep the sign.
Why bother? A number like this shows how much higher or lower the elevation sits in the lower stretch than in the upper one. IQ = -49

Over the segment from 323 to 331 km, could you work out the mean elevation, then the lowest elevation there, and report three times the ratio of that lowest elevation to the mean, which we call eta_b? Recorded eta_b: 2.11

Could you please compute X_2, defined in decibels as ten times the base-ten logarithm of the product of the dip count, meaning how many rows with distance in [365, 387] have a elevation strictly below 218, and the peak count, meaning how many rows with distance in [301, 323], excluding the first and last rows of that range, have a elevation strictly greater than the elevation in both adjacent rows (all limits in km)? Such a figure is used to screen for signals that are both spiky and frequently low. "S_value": 13.0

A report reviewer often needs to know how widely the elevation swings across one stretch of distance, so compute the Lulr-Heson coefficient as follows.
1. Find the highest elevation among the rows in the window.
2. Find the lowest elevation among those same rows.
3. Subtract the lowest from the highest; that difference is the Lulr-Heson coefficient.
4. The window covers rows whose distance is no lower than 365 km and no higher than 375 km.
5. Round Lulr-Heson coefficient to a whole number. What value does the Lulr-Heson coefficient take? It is 29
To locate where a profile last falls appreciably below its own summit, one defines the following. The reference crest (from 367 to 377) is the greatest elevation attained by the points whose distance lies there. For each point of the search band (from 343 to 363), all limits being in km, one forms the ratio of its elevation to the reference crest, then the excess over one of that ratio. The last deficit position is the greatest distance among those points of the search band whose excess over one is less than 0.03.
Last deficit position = 362.0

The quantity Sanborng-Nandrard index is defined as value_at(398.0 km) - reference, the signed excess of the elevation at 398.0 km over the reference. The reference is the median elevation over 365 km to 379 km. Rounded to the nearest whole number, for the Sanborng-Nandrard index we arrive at 28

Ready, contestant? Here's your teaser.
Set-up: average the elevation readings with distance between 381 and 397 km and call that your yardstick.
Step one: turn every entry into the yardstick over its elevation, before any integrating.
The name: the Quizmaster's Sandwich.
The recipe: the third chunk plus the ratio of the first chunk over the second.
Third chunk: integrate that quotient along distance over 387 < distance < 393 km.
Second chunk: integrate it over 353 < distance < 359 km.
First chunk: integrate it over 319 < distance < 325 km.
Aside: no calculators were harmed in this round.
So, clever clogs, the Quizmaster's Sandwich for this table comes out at 7.7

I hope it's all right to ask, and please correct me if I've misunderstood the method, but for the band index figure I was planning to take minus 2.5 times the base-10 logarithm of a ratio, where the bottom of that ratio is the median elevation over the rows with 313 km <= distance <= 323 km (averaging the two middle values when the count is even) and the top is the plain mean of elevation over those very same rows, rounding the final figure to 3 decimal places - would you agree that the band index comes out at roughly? -0.085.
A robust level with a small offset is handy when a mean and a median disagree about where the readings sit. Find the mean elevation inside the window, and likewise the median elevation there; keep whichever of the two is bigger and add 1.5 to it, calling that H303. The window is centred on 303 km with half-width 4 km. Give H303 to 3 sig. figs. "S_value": 229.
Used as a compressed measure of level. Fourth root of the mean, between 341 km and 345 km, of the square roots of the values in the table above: 2.00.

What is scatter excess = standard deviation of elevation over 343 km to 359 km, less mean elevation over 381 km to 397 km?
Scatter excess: -203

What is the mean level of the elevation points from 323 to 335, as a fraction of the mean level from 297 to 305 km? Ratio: 1.03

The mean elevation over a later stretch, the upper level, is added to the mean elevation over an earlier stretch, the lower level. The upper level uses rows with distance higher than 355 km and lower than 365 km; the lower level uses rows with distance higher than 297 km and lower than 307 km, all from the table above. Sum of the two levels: 436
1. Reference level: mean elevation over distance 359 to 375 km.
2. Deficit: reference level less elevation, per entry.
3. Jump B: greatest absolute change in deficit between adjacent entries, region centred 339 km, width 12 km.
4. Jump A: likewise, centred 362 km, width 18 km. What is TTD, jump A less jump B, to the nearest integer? -6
